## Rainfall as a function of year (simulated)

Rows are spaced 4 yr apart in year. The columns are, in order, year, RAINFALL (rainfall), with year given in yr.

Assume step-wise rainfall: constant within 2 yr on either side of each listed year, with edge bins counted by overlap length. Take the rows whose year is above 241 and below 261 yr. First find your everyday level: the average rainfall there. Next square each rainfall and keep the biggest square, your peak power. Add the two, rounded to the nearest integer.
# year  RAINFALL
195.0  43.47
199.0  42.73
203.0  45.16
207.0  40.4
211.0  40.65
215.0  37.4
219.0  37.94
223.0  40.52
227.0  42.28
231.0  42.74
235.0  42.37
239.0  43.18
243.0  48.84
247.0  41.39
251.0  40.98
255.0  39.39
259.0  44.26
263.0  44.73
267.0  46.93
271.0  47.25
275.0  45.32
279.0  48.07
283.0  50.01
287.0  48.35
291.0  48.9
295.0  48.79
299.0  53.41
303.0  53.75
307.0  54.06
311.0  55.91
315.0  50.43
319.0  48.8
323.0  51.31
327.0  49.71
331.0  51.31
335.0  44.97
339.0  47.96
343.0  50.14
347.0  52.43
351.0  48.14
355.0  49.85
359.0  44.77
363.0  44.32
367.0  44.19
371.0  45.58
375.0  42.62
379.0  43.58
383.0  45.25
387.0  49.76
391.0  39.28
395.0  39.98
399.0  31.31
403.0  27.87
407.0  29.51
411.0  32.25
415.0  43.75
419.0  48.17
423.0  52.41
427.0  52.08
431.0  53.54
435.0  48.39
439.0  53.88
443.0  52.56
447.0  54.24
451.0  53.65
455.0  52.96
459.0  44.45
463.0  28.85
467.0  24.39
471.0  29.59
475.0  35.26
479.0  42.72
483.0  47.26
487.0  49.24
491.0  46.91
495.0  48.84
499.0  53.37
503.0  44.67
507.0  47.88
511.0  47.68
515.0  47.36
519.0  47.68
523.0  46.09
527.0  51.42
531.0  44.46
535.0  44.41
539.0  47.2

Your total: 2428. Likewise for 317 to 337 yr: 2682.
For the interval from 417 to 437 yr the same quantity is 2917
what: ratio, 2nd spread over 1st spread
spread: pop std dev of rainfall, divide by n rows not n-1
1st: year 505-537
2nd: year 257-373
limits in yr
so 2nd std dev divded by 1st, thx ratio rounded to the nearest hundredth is 1.53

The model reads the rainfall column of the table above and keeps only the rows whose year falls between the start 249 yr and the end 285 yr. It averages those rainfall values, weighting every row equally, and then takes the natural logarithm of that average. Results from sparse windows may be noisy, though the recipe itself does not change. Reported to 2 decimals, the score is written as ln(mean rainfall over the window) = 3.81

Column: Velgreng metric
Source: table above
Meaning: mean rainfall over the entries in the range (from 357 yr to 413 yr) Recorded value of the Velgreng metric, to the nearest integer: 40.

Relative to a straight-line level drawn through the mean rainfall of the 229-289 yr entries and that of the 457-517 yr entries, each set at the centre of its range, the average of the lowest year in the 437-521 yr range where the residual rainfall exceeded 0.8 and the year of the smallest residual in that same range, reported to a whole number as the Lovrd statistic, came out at 453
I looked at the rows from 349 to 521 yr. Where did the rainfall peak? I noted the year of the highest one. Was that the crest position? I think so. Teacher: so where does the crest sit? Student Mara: 447.0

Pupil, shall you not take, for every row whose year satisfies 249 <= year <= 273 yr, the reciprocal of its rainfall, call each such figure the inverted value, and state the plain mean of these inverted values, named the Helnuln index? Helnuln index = 0.0229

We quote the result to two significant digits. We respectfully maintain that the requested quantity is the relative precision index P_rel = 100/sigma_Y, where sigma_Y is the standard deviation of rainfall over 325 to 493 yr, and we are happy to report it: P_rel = 12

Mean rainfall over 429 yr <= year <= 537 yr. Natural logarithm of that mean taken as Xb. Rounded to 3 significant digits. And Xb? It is 3.83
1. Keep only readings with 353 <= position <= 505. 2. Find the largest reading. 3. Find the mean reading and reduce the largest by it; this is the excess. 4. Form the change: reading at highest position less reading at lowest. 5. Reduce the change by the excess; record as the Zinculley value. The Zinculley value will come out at -15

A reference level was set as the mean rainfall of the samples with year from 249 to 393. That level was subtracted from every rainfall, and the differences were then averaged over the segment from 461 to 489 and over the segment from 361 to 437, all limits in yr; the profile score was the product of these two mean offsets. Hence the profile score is 52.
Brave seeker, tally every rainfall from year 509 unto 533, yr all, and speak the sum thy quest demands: 285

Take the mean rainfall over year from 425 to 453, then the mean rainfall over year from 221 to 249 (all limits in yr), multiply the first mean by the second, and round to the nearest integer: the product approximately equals 2265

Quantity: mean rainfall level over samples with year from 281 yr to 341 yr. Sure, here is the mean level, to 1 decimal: 50.5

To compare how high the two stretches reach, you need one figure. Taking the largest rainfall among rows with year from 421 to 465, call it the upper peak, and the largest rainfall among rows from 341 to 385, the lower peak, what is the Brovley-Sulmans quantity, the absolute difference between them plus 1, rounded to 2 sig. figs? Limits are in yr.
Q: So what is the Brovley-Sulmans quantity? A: 2.8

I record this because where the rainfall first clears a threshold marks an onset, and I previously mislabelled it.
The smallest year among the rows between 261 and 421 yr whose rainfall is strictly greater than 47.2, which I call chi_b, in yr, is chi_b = 271.0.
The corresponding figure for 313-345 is 315.0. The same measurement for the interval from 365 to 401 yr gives 387.0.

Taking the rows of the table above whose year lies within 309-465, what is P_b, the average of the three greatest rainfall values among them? 54.7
